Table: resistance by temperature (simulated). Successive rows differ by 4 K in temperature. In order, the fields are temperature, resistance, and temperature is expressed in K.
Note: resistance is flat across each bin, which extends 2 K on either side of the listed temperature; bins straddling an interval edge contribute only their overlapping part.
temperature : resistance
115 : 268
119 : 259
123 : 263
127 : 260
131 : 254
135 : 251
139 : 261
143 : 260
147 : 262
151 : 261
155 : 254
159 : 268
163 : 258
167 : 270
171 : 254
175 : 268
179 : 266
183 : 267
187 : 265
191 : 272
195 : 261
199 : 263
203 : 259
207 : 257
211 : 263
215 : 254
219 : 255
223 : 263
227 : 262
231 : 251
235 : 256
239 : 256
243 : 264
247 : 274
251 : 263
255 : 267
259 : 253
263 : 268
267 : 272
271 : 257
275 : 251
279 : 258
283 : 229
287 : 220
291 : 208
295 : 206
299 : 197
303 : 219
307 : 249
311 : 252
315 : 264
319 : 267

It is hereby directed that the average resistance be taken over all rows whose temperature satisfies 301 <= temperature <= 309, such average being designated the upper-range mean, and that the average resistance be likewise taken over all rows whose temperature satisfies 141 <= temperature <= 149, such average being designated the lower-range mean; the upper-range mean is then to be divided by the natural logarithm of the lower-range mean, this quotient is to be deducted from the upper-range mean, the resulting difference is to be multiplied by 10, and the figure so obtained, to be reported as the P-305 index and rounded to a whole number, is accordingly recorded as 1919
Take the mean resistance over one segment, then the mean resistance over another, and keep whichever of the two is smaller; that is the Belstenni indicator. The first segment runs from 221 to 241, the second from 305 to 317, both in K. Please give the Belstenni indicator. 255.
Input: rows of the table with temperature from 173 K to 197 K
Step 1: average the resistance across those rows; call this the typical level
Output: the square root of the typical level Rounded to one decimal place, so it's 16.3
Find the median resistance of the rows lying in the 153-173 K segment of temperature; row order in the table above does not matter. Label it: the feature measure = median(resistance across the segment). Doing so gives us 258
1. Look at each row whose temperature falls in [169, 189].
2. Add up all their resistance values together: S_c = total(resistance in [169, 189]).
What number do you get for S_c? 1320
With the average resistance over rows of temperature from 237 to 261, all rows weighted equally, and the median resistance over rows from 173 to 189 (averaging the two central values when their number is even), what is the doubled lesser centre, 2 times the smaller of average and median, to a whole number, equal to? 526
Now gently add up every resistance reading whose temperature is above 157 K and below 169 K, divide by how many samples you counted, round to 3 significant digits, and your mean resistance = 265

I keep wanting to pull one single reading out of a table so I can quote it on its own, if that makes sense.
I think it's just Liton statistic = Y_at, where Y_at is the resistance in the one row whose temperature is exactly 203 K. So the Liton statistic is 259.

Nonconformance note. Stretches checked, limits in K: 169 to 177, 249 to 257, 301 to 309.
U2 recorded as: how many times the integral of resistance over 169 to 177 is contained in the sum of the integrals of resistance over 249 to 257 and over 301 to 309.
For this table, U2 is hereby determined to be 1.91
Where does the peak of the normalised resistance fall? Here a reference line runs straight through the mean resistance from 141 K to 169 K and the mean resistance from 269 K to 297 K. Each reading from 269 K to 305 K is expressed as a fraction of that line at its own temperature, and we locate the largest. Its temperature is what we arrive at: 279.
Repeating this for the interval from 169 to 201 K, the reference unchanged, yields 191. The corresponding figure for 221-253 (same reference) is 247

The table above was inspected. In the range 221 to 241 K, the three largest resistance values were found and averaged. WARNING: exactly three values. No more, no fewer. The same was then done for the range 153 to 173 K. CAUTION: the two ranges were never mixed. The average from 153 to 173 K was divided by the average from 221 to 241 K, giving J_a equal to 1.02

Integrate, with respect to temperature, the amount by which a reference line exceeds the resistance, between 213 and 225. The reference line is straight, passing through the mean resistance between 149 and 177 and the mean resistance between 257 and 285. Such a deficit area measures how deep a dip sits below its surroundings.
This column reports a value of 14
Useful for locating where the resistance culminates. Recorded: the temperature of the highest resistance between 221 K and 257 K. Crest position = 247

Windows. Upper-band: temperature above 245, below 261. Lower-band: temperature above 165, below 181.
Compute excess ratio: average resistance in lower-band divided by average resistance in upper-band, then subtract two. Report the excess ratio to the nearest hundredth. -1.00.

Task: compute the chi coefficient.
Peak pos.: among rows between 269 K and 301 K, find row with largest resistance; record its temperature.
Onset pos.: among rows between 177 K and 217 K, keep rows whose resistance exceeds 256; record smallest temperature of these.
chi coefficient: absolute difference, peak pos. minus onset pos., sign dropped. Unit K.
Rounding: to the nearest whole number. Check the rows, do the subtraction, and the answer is 100 K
